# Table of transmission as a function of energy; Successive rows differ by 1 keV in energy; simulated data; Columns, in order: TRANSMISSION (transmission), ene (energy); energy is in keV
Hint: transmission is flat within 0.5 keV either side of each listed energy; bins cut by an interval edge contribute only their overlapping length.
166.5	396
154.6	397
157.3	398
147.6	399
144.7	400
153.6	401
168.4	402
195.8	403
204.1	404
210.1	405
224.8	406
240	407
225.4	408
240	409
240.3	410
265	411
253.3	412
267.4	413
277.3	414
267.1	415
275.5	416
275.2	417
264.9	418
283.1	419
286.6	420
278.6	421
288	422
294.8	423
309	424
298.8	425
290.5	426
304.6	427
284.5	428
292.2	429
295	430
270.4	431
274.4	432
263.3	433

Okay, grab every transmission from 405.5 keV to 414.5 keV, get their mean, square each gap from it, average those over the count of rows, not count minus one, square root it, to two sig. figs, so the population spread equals 18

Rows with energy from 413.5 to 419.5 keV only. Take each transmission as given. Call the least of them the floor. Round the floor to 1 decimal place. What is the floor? 264.9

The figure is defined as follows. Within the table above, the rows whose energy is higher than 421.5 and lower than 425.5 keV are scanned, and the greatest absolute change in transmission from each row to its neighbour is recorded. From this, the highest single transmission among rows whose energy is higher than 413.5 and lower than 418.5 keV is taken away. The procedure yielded -263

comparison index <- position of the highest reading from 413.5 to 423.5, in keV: 423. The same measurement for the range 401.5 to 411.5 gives 411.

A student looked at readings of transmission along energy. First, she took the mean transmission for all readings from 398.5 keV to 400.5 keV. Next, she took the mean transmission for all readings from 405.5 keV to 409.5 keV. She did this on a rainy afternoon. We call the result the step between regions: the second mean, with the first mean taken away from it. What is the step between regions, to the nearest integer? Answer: 86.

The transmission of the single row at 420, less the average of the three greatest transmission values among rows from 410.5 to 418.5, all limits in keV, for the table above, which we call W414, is 11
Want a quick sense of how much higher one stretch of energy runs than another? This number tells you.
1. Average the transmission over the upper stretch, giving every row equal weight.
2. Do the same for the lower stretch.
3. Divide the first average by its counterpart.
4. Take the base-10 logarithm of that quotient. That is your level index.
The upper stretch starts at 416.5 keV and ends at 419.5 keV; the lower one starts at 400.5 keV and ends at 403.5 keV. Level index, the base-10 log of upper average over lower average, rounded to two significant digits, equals 0.20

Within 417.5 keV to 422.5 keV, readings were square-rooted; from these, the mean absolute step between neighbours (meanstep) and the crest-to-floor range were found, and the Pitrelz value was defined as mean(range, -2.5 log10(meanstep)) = 1.014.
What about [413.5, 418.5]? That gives 1.006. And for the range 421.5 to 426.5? 0.984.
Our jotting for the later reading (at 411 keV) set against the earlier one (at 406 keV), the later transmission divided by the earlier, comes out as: 1.18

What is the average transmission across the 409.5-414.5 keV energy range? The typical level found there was 261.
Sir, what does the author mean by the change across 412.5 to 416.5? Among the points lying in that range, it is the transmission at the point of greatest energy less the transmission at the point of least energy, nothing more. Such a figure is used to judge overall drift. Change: 8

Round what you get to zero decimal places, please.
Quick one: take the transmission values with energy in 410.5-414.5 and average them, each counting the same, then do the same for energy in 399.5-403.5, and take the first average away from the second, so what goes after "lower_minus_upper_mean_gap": -100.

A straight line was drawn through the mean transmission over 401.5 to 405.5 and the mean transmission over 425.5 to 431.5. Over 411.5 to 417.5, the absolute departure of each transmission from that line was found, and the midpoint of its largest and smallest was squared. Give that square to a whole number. 1199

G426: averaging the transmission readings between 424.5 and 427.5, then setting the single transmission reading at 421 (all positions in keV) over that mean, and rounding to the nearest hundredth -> 0.94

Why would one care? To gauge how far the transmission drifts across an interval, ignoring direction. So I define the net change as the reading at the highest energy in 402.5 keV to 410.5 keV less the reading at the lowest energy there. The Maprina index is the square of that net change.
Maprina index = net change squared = 1980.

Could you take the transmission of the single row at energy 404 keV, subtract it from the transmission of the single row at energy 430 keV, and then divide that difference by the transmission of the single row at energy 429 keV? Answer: 0.31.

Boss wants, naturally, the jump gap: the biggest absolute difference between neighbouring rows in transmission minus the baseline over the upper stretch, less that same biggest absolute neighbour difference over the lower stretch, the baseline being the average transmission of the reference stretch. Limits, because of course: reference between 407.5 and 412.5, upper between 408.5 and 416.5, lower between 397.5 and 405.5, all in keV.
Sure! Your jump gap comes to -2.7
